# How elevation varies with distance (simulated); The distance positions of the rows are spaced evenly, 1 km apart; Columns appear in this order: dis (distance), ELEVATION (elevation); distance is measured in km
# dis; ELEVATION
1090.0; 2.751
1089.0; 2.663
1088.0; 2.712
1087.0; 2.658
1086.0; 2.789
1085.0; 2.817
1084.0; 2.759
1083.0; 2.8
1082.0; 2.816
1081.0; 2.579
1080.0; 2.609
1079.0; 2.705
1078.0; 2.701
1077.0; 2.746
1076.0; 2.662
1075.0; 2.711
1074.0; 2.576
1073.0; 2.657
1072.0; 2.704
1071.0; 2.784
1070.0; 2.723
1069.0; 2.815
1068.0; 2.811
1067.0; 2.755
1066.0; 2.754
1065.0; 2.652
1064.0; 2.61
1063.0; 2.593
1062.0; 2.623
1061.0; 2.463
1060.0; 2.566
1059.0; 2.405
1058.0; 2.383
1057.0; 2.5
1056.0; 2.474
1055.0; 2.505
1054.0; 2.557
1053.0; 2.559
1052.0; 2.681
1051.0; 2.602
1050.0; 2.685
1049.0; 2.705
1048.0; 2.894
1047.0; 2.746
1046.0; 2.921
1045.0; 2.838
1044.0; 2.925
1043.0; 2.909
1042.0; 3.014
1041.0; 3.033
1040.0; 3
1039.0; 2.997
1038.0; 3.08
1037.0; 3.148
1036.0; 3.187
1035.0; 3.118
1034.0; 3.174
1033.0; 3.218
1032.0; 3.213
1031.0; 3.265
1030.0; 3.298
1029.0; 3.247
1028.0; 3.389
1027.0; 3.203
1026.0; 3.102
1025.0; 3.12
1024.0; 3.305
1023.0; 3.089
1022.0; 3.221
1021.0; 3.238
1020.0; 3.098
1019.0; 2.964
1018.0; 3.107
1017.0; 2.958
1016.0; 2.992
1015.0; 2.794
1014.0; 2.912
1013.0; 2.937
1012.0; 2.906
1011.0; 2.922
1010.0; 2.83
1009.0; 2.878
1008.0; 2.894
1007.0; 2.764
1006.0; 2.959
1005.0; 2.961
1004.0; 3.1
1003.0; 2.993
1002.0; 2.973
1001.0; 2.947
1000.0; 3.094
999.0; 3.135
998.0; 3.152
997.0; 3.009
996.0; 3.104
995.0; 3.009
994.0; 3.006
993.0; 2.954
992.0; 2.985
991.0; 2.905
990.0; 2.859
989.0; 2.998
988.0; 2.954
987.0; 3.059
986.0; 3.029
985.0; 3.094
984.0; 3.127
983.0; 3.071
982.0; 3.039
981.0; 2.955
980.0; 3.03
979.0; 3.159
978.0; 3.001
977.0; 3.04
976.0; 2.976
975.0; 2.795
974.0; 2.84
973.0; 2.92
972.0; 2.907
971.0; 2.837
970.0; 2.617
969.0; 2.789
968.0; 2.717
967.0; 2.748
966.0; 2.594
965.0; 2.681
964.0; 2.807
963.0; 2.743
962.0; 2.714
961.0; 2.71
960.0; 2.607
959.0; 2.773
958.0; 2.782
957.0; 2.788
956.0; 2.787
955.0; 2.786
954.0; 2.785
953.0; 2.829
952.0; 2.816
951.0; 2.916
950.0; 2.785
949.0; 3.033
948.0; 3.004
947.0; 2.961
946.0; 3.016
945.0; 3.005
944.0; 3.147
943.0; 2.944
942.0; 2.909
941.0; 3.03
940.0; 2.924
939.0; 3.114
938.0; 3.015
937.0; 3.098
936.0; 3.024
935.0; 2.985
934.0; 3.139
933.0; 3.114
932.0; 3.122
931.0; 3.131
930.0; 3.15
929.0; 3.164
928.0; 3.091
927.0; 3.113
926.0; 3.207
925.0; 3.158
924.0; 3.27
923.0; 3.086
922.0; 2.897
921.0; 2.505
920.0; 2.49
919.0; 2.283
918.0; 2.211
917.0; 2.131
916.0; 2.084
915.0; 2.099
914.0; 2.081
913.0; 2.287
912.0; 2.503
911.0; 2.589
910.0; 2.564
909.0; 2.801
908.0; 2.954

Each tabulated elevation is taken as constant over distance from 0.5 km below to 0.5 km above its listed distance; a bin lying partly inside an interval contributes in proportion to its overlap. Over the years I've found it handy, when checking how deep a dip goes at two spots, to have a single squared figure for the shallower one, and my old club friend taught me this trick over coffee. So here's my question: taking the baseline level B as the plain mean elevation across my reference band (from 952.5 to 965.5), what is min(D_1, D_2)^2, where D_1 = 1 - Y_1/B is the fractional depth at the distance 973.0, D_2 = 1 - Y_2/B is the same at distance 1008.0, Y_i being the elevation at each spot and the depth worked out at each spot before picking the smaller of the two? 0.004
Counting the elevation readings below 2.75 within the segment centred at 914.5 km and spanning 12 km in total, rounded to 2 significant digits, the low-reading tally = 11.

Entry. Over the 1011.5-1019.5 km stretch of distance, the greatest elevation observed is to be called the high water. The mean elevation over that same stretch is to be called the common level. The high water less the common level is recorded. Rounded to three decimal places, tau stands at 0.161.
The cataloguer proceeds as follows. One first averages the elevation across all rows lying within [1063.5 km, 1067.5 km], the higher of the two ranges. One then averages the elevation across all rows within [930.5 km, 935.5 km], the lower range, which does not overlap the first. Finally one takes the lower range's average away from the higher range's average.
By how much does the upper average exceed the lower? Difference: -0.41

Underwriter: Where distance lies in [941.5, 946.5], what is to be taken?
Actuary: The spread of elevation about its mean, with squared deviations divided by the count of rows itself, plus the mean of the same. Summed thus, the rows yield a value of 3.1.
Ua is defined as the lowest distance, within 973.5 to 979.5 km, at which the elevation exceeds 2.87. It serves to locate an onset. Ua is 976.0 km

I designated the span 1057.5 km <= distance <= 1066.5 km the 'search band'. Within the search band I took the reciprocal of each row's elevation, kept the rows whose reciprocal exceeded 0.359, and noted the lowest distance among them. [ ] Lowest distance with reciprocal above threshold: 1058.0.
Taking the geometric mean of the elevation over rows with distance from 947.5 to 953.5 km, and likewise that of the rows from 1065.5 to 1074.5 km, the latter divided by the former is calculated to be 0.94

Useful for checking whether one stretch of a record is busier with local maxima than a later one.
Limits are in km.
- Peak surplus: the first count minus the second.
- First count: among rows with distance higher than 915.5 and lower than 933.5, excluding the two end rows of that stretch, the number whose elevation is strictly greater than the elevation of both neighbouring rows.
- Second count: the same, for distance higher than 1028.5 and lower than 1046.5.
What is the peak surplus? -2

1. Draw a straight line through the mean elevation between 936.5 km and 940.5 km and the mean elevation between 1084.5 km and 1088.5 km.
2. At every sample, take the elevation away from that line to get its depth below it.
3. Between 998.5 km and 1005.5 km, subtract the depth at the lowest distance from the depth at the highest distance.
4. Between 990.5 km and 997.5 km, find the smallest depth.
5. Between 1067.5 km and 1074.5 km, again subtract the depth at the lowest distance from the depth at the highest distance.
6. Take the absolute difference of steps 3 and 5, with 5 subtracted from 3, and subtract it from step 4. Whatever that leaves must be -0.2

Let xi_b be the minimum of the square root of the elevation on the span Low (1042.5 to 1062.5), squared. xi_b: 2.4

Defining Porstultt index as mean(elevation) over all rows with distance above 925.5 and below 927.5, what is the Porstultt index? 3.2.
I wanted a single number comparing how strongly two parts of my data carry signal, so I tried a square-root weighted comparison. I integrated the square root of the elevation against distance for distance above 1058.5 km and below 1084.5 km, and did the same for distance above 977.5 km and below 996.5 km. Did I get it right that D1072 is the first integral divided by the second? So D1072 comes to 1.29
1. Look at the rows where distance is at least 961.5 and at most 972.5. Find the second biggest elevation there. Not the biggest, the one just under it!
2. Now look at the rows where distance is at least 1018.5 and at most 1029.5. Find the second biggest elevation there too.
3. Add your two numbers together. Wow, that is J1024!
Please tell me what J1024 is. 6.14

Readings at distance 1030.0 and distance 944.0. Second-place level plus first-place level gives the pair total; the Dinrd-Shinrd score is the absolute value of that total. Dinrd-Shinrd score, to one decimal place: 6.4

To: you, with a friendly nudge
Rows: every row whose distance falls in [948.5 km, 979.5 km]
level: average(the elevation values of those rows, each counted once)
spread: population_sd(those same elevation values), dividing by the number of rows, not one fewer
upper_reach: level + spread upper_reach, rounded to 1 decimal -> 2.9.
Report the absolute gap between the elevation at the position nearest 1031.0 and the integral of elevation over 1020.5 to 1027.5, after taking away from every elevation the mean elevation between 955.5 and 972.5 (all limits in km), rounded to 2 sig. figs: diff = 2.6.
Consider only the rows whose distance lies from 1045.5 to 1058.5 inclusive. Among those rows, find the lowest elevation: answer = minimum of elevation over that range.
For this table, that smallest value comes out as 2.383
